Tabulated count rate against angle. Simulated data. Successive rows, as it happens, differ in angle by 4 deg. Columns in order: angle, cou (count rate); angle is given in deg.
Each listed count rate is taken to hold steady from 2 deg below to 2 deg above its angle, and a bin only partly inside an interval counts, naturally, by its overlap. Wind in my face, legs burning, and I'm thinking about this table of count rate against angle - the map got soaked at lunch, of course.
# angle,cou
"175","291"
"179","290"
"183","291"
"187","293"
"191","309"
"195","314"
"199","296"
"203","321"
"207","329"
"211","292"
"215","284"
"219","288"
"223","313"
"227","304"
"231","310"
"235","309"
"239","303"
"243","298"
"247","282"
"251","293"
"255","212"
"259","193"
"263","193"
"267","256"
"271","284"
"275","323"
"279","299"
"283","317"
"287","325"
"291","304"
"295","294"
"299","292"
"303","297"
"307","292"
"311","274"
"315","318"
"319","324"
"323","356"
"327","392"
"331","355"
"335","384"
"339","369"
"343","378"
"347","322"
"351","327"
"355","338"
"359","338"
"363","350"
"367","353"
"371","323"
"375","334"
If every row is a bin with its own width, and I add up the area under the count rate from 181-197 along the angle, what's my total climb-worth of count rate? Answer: 4828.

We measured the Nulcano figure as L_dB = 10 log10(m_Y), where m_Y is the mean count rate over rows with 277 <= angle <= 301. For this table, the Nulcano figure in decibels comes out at 24.8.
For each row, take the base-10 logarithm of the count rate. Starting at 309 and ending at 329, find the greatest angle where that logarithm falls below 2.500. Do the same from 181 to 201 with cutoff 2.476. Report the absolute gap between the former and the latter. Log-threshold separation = 112 deg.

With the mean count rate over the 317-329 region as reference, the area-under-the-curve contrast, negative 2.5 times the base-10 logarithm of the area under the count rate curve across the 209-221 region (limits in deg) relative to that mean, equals -2.46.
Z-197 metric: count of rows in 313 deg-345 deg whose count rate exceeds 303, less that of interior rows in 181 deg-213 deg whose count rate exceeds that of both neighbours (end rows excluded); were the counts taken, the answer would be 6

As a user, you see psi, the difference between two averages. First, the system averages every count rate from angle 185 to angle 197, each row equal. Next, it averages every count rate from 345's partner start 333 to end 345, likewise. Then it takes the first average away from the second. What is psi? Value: 72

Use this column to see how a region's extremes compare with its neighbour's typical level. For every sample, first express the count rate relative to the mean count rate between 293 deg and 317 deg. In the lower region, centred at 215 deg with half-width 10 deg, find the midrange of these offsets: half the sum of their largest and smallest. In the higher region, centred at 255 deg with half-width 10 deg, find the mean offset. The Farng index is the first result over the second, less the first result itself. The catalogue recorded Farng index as -12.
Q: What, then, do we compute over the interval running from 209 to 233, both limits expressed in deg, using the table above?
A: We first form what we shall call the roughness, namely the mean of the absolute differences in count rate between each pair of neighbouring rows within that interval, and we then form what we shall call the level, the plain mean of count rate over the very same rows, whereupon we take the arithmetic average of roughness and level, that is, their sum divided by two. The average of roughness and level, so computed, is 154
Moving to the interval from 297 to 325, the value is 163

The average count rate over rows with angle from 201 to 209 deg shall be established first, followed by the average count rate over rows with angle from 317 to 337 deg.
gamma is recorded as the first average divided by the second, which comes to 0.90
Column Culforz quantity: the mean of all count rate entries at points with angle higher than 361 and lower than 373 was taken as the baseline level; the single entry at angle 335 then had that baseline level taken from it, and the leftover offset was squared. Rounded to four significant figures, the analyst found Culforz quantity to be 1764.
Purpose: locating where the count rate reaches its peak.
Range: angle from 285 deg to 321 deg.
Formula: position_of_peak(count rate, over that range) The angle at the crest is 287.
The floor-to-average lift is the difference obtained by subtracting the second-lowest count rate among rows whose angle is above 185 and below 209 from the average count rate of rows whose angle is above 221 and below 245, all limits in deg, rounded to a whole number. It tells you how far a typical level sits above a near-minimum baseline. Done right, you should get 10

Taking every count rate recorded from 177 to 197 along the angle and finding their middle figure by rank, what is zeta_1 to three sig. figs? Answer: 293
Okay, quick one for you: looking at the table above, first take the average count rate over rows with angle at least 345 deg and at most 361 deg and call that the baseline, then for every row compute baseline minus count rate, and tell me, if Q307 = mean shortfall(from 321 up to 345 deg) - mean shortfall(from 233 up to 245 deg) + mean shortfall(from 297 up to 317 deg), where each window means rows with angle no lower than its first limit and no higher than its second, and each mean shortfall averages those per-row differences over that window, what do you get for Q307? -32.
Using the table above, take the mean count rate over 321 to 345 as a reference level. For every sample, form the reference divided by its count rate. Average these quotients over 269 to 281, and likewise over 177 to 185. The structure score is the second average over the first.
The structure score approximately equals 1.04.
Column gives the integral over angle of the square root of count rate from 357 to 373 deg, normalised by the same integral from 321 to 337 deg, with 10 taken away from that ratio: -9.04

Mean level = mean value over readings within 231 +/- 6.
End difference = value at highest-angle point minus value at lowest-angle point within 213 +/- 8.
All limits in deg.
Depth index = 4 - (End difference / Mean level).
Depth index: 4.13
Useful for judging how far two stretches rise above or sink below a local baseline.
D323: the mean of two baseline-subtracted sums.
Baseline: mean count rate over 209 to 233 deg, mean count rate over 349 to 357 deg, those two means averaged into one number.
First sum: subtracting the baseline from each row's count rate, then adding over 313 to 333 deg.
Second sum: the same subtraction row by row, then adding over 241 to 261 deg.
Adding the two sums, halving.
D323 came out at -66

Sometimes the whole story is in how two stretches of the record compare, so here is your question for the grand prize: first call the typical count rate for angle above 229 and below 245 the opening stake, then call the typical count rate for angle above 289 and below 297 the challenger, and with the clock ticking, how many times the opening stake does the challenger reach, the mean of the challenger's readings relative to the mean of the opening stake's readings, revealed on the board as 0.98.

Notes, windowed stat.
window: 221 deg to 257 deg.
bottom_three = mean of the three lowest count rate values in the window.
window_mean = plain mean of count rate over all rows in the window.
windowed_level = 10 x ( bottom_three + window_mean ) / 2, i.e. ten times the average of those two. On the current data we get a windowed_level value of 2769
